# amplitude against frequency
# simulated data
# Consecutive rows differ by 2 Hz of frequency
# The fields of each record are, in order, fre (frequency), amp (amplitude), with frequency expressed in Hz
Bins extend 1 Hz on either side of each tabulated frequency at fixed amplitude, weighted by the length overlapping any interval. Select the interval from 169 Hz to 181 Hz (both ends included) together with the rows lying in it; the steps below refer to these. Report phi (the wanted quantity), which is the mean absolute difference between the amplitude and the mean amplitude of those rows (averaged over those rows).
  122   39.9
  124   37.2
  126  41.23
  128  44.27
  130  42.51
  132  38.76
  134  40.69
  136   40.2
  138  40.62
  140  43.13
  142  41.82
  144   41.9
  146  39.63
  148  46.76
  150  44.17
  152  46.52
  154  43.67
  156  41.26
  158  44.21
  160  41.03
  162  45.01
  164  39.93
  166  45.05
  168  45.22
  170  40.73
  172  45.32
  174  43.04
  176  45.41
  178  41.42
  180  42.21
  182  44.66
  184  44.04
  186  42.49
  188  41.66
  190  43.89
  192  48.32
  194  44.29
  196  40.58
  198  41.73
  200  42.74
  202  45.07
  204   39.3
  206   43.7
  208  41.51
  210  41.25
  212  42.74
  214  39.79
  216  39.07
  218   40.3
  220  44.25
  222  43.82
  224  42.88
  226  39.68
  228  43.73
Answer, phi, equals 1.57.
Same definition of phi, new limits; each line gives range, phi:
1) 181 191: 1.02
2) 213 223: 2.07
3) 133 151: 1.72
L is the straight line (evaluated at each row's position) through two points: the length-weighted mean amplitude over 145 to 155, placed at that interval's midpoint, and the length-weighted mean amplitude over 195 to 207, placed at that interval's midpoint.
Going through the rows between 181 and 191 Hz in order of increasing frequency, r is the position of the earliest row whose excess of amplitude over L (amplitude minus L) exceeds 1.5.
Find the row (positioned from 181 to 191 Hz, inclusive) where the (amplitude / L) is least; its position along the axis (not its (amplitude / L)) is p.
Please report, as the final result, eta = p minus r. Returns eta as 6 Hz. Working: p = 188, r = 182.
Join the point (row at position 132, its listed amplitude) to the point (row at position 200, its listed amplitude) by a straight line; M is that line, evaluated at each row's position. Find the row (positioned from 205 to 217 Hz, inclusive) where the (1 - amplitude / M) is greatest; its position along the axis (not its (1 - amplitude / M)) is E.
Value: 216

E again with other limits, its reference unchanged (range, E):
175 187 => 178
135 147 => 146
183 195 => 188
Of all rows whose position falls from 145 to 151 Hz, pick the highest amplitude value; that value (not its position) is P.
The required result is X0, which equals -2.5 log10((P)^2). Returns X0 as -8.35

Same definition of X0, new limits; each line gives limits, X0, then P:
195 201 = -8.15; 42.74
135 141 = -8.17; 43.13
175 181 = -8.29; 45.41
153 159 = -8.23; 44.21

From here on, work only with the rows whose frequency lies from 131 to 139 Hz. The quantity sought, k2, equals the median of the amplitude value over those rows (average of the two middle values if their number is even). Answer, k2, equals 40.4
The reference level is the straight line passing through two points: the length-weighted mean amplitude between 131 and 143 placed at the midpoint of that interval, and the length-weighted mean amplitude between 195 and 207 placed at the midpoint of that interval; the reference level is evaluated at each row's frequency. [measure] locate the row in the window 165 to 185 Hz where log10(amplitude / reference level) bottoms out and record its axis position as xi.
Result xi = 170 Hz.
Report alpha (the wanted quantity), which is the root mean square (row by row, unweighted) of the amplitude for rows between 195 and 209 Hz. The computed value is 42.1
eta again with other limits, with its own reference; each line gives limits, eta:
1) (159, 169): -2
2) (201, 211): 2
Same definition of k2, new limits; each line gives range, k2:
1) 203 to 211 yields 41.4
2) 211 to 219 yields 40.0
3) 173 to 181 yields 42.6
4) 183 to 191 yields 43.2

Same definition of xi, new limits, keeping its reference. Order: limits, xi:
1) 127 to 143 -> 132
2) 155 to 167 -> 164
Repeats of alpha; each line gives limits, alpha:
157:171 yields 43.1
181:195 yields 44.2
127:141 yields 41.5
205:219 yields 41.2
